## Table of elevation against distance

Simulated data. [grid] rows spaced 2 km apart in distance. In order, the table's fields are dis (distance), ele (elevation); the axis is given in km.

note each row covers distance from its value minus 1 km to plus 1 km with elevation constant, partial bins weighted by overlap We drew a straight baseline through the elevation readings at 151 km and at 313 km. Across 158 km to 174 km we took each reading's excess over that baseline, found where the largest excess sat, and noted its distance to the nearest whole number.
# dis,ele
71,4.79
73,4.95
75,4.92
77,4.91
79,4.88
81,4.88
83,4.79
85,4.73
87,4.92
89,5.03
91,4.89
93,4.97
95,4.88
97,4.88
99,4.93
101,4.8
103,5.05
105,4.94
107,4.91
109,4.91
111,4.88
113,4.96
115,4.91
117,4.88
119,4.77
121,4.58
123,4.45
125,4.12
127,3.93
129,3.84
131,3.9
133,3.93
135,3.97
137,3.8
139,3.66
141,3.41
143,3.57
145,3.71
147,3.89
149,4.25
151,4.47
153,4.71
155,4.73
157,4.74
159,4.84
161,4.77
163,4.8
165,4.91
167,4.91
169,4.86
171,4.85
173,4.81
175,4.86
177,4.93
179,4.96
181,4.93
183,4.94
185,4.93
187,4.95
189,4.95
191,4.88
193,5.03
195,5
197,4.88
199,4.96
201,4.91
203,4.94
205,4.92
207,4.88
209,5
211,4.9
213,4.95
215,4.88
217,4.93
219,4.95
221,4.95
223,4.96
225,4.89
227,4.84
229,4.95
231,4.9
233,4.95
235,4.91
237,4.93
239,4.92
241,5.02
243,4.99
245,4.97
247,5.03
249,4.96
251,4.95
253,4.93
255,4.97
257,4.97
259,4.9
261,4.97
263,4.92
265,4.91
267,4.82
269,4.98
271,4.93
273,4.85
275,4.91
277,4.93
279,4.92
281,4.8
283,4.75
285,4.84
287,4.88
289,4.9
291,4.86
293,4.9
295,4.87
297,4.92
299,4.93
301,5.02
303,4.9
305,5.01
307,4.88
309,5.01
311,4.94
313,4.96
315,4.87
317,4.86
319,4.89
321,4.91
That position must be 165 km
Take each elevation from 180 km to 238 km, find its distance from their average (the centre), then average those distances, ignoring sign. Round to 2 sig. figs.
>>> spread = 0.031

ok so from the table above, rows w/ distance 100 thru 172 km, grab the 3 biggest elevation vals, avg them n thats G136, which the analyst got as 4.98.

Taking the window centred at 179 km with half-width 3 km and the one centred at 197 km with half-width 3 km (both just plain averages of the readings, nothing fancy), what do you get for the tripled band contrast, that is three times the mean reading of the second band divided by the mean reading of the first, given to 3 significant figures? 3.00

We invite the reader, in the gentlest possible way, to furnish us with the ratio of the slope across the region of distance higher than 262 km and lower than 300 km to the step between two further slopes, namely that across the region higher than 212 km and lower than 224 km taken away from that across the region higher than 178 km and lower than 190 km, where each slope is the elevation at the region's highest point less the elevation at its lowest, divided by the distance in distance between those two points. -0.14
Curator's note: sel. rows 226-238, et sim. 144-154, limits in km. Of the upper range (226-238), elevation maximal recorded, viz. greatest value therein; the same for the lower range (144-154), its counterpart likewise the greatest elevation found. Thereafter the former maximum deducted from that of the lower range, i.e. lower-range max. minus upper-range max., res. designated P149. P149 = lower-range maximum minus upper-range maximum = -0.24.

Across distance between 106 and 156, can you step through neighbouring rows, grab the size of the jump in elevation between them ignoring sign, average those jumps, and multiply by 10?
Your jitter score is 1.35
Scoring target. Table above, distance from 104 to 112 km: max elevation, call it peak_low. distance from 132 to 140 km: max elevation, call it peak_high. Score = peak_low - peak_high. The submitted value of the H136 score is 1.0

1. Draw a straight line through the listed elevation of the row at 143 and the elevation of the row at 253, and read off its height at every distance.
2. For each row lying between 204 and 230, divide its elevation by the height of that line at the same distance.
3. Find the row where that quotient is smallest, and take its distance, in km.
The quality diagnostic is 227 km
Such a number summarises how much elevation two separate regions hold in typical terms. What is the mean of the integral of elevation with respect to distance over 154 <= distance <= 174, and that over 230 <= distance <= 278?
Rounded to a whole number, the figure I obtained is 167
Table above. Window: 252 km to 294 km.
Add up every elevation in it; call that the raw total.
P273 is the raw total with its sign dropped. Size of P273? 103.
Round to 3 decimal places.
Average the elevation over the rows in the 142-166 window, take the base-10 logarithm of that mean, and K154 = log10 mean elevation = 0.648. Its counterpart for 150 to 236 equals 0.689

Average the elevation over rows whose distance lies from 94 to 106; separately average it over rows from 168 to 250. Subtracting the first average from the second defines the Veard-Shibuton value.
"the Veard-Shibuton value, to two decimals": 0.02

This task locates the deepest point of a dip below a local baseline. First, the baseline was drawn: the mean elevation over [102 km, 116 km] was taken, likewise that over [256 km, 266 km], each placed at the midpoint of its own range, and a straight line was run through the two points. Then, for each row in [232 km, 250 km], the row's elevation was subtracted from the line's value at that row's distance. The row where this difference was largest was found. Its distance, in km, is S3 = 235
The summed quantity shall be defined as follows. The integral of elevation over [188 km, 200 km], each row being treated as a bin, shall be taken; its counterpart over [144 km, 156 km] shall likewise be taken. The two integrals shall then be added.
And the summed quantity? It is 111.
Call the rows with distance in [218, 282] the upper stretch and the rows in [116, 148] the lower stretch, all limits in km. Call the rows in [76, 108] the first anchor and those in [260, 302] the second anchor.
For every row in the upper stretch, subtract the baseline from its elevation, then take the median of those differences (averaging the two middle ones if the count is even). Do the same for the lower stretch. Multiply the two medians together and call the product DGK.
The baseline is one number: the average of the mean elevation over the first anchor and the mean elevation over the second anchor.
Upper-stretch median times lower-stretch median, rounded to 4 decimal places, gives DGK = -0.0319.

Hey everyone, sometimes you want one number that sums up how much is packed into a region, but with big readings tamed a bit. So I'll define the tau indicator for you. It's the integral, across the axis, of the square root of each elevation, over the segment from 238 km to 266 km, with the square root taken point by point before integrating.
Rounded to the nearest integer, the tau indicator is 62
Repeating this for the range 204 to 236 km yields 71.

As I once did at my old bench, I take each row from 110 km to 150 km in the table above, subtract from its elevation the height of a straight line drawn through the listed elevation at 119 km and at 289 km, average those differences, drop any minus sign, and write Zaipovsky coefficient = 0.61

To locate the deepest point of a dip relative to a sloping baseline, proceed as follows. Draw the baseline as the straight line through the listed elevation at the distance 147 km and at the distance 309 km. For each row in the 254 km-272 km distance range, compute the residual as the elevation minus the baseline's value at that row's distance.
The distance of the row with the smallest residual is 267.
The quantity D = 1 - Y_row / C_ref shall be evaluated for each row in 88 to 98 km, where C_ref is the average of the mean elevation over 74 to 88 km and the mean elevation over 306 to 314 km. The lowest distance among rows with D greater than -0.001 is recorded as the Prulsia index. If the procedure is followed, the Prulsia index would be 91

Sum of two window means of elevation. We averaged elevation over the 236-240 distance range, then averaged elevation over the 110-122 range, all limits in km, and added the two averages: 9.8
